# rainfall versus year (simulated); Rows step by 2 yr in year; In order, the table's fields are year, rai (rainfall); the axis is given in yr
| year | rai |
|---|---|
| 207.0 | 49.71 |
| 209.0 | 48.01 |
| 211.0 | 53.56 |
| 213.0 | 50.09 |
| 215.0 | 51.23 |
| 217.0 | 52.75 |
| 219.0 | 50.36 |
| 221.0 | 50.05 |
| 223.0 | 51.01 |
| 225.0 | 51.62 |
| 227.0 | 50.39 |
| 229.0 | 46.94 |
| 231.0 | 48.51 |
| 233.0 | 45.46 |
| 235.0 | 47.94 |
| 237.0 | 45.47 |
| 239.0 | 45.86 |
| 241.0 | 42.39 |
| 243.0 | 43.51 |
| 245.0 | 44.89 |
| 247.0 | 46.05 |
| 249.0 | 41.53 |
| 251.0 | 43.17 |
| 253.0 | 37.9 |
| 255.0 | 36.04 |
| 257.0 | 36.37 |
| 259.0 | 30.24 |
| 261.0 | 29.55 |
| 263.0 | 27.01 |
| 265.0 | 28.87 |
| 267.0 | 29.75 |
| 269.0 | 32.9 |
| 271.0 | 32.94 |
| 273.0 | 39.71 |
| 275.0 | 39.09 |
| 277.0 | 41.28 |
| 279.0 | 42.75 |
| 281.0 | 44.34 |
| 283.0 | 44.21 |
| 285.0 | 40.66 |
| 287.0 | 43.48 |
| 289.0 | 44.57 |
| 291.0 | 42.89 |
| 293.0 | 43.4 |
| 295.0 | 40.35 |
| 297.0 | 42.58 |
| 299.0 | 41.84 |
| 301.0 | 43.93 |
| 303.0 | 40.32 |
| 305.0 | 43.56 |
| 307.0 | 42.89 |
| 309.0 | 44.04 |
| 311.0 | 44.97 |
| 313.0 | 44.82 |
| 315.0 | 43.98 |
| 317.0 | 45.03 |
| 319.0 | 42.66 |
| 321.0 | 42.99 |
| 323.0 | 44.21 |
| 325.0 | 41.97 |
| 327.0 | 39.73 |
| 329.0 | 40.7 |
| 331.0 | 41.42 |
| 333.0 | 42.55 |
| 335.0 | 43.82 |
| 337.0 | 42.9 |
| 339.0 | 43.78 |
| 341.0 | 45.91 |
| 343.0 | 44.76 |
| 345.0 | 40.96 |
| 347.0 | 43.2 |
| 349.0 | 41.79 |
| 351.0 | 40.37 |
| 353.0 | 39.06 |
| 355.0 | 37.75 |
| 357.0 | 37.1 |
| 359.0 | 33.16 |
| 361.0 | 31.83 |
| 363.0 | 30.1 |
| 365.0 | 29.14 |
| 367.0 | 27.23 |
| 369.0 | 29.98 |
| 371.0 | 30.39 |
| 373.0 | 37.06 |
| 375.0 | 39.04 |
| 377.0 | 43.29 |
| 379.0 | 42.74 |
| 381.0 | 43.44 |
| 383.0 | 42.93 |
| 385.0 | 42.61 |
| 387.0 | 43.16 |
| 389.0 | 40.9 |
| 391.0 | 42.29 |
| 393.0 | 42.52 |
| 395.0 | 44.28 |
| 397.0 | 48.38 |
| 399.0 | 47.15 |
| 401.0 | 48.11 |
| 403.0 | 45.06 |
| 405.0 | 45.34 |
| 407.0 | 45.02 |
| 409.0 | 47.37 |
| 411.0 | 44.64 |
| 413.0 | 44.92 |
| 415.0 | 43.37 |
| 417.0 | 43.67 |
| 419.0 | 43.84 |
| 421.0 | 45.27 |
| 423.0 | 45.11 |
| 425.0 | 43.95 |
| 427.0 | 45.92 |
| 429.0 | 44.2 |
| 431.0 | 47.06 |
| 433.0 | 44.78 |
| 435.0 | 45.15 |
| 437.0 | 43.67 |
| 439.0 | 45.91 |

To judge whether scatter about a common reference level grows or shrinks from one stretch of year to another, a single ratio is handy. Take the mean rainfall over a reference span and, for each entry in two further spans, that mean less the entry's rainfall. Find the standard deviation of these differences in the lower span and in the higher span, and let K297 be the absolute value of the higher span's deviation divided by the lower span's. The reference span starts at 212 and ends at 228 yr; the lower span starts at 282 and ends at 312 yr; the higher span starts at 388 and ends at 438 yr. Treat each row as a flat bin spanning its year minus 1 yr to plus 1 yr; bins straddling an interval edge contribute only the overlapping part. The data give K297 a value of 1.2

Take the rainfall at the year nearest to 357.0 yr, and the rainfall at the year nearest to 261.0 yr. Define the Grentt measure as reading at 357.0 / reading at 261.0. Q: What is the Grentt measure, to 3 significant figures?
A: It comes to 1.26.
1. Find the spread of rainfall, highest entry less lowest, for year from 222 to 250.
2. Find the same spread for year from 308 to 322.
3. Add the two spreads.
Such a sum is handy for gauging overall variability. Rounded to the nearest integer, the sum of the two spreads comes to 12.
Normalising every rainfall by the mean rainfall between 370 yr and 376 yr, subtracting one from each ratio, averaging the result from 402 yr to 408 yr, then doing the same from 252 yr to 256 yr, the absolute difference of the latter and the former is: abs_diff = 0.23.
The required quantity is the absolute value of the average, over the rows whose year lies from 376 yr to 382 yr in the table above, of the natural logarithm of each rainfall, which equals 3.76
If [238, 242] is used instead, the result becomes 3.79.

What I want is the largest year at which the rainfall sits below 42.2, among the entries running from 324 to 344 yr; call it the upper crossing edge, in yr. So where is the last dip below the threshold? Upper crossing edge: 331.0 yr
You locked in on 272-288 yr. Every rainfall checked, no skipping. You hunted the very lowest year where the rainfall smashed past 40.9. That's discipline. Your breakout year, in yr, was 277.0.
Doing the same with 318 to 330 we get 319.0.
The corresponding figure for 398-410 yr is 399.0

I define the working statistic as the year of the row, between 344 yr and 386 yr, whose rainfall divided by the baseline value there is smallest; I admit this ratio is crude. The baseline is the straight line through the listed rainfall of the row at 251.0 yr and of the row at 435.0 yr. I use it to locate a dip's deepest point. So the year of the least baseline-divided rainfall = 367.0 yr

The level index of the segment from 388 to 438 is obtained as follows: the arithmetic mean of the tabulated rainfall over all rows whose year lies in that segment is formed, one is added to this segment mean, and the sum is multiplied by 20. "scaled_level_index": 918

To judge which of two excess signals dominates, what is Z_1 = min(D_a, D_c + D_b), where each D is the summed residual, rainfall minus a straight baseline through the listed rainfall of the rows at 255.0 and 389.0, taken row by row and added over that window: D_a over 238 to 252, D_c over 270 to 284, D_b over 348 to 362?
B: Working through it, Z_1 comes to 10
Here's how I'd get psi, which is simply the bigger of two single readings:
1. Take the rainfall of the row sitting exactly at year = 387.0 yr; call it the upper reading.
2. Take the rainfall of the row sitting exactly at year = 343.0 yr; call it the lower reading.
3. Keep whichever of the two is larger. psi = 44.8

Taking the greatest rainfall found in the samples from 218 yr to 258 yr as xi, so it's 51.62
